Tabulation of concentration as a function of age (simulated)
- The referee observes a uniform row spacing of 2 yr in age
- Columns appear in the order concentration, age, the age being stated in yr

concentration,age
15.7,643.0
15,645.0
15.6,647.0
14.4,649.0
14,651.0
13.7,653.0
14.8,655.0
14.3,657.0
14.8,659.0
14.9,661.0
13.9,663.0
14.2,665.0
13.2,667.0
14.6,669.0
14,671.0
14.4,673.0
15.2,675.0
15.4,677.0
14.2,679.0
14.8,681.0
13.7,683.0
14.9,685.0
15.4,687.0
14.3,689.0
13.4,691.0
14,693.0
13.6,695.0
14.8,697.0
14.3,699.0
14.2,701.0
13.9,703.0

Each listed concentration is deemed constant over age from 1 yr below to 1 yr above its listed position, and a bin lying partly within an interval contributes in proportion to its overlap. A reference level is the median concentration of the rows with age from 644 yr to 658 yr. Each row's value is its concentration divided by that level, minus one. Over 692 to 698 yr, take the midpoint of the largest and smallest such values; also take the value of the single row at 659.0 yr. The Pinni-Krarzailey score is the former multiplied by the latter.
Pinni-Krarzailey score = -0.0004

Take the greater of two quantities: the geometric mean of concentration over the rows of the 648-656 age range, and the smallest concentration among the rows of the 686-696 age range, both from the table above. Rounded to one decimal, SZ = 14.2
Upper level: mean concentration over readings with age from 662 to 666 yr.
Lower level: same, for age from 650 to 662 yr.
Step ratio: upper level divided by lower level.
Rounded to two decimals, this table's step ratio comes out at 0.97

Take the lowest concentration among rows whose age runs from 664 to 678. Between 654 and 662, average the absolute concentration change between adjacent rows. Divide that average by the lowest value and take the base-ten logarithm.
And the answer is -1.56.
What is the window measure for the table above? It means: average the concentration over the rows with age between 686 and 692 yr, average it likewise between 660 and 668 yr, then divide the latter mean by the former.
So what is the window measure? 0.98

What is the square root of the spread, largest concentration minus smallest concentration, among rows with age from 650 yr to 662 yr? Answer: 1.1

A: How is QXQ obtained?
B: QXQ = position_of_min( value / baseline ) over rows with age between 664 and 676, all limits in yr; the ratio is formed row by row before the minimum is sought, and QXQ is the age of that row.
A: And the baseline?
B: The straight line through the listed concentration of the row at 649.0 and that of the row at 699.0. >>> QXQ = 667.0 yr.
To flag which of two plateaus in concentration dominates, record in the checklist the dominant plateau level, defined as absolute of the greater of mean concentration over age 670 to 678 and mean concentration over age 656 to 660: 14.75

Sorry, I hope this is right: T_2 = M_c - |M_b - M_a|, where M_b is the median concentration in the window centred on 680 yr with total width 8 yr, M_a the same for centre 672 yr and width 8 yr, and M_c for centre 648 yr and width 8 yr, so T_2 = 14.7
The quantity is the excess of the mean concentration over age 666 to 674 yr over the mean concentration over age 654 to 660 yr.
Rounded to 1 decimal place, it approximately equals -0.6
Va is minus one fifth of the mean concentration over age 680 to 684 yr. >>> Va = -2.85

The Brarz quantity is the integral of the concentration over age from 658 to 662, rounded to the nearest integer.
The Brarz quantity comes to 59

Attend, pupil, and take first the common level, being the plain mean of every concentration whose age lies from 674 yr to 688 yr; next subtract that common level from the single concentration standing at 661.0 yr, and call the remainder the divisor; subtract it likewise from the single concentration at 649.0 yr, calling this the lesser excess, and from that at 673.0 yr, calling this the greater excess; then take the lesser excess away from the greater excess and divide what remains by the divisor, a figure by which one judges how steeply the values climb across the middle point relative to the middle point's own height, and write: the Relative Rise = 0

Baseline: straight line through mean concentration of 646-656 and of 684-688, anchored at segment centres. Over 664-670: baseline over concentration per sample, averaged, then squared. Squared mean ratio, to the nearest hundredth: 1.12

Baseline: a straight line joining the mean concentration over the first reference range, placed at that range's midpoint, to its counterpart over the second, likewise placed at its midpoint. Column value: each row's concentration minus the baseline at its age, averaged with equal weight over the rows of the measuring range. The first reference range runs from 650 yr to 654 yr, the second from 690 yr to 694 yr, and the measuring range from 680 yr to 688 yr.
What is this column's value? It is 1.0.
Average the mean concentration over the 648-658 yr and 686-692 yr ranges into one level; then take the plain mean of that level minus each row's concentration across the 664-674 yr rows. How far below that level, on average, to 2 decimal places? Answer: 0.22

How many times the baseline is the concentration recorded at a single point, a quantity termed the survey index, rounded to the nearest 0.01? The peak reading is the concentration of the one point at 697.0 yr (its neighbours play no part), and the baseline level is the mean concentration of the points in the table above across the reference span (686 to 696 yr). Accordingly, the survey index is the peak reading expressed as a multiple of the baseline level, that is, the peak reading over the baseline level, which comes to 1.05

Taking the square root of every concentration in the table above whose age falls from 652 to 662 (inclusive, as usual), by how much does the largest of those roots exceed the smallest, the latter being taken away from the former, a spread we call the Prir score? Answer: 0.159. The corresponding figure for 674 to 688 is 0.223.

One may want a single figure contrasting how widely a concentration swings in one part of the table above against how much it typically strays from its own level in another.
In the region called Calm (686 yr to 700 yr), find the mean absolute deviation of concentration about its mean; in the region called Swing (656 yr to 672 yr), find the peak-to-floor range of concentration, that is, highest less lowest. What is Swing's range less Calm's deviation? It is 1.19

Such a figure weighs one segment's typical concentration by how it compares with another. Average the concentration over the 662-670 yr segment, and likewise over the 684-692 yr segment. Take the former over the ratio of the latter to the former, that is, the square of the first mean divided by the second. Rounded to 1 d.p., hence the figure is 13.5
